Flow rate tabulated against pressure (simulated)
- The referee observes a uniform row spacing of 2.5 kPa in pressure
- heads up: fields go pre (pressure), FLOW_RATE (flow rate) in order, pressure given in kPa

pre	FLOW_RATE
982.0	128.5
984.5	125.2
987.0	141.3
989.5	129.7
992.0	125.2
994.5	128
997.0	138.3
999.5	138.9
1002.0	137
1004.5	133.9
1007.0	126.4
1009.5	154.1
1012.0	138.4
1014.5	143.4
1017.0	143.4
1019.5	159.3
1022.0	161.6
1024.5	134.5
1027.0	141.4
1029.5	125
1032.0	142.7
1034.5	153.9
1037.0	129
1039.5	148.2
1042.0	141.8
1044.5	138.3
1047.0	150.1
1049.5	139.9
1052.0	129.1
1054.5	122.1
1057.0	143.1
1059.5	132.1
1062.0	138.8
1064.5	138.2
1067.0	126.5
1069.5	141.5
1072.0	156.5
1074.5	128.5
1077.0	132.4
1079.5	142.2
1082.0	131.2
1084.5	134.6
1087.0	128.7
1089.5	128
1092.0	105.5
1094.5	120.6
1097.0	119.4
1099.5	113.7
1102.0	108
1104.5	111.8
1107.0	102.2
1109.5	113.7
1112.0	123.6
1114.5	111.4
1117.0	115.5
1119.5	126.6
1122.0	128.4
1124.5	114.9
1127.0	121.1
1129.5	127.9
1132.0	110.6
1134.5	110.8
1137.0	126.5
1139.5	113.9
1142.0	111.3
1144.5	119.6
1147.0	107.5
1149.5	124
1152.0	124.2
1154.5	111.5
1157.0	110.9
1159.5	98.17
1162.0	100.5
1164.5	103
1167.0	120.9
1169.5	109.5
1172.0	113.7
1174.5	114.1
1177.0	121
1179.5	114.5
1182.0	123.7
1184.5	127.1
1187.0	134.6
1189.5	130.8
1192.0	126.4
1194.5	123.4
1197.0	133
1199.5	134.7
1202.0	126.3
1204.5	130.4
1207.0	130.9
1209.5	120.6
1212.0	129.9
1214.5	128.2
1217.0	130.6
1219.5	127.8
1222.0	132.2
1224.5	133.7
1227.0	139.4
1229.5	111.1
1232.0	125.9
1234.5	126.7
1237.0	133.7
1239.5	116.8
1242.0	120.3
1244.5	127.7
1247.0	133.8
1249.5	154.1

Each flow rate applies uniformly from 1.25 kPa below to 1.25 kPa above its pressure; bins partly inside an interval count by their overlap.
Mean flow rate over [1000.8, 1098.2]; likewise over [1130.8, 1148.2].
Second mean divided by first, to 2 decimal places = 0.83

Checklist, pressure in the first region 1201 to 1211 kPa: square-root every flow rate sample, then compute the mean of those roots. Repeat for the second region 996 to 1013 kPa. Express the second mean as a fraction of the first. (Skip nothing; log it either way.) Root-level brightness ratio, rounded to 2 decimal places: 1.04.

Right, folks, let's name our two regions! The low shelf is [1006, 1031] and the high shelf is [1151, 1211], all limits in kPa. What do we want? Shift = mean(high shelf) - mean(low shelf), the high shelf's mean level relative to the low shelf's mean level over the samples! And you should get -23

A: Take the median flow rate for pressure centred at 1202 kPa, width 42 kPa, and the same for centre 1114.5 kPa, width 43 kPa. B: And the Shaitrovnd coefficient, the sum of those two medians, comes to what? 245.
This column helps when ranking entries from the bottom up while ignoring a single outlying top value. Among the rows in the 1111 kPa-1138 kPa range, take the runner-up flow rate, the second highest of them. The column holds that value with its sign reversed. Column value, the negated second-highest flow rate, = -128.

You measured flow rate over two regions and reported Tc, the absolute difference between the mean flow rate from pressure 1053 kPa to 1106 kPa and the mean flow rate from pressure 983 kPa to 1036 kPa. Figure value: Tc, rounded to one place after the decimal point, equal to 10.4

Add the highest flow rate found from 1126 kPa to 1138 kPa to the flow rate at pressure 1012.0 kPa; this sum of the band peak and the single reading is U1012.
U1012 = 266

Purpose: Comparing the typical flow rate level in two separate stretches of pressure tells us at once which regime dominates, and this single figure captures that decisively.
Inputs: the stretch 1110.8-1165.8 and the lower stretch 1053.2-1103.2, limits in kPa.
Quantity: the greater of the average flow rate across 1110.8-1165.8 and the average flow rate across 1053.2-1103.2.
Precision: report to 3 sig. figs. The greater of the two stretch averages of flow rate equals 130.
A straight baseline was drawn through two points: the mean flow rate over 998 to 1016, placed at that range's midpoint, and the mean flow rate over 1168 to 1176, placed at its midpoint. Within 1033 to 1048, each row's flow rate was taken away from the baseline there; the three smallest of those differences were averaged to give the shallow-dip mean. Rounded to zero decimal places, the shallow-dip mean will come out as -17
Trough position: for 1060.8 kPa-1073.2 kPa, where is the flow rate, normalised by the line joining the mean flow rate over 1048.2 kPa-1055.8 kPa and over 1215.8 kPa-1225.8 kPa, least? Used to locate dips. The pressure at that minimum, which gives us 1067.0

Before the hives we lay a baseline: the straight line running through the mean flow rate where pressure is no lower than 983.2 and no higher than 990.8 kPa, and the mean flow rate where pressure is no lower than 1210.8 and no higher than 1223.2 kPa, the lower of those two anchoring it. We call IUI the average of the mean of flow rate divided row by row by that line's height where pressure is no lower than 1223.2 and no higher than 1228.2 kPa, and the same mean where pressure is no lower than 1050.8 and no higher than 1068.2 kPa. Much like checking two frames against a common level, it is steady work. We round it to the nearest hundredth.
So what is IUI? 1.03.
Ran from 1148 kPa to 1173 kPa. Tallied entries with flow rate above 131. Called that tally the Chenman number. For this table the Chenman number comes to 0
